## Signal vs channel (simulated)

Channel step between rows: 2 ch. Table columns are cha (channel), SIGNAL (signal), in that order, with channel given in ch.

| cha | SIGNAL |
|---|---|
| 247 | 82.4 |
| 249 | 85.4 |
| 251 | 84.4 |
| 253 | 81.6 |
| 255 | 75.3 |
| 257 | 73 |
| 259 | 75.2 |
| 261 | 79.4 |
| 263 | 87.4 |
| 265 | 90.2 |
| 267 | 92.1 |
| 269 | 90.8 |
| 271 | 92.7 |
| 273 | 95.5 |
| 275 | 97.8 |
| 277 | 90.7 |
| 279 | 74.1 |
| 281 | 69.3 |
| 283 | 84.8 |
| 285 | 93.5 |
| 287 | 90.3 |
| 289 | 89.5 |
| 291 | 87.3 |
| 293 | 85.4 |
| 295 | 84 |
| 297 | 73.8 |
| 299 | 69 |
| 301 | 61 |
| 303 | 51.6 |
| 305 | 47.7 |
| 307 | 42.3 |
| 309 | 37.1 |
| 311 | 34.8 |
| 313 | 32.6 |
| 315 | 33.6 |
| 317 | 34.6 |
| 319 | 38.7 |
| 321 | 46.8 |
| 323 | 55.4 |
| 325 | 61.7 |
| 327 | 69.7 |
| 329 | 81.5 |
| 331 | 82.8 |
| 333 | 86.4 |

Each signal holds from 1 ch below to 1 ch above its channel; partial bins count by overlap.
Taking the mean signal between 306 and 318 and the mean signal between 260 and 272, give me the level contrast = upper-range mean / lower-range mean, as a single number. 0.40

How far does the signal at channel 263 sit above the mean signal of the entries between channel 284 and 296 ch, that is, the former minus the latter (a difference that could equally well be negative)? -1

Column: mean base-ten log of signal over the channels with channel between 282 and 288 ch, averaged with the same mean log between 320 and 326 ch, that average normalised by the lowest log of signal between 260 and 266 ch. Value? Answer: 0.97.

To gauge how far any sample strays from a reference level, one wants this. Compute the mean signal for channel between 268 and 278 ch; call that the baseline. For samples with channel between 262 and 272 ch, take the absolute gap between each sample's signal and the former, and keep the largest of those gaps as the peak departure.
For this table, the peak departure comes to 6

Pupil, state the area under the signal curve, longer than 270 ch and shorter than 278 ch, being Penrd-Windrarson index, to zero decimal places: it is 753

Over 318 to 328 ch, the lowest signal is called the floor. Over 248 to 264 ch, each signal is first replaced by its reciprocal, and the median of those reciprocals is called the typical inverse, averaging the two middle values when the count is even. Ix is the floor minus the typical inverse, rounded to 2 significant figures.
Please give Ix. 39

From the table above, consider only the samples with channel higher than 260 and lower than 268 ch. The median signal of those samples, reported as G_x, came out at 89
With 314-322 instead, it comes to 37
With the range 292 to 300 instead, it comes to 79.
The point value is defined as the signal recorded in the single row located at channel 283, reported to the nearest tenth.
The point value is 84.8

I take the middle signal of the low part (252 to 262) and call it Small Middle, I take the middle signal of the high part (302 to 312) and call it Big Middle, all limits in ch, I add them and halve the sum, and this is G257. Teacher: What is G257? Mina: 58.8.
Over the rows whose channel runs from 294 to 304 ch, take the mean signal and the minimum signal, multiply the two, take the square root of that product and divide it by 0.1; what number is 592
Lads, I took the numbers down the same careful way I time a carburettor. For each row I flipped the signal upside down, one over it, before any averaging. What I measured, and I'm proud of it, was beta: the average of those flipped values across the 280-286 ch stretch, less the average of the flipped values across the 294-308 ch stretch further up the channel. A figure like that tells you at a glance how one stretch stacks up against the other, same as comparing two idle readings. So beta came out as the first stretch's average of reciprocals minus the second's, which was -0.0049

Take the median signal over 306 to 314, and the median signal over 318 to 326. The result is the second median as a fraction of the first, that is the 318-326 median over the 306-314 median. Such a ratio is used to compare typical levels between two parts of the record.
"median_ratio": 1.4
